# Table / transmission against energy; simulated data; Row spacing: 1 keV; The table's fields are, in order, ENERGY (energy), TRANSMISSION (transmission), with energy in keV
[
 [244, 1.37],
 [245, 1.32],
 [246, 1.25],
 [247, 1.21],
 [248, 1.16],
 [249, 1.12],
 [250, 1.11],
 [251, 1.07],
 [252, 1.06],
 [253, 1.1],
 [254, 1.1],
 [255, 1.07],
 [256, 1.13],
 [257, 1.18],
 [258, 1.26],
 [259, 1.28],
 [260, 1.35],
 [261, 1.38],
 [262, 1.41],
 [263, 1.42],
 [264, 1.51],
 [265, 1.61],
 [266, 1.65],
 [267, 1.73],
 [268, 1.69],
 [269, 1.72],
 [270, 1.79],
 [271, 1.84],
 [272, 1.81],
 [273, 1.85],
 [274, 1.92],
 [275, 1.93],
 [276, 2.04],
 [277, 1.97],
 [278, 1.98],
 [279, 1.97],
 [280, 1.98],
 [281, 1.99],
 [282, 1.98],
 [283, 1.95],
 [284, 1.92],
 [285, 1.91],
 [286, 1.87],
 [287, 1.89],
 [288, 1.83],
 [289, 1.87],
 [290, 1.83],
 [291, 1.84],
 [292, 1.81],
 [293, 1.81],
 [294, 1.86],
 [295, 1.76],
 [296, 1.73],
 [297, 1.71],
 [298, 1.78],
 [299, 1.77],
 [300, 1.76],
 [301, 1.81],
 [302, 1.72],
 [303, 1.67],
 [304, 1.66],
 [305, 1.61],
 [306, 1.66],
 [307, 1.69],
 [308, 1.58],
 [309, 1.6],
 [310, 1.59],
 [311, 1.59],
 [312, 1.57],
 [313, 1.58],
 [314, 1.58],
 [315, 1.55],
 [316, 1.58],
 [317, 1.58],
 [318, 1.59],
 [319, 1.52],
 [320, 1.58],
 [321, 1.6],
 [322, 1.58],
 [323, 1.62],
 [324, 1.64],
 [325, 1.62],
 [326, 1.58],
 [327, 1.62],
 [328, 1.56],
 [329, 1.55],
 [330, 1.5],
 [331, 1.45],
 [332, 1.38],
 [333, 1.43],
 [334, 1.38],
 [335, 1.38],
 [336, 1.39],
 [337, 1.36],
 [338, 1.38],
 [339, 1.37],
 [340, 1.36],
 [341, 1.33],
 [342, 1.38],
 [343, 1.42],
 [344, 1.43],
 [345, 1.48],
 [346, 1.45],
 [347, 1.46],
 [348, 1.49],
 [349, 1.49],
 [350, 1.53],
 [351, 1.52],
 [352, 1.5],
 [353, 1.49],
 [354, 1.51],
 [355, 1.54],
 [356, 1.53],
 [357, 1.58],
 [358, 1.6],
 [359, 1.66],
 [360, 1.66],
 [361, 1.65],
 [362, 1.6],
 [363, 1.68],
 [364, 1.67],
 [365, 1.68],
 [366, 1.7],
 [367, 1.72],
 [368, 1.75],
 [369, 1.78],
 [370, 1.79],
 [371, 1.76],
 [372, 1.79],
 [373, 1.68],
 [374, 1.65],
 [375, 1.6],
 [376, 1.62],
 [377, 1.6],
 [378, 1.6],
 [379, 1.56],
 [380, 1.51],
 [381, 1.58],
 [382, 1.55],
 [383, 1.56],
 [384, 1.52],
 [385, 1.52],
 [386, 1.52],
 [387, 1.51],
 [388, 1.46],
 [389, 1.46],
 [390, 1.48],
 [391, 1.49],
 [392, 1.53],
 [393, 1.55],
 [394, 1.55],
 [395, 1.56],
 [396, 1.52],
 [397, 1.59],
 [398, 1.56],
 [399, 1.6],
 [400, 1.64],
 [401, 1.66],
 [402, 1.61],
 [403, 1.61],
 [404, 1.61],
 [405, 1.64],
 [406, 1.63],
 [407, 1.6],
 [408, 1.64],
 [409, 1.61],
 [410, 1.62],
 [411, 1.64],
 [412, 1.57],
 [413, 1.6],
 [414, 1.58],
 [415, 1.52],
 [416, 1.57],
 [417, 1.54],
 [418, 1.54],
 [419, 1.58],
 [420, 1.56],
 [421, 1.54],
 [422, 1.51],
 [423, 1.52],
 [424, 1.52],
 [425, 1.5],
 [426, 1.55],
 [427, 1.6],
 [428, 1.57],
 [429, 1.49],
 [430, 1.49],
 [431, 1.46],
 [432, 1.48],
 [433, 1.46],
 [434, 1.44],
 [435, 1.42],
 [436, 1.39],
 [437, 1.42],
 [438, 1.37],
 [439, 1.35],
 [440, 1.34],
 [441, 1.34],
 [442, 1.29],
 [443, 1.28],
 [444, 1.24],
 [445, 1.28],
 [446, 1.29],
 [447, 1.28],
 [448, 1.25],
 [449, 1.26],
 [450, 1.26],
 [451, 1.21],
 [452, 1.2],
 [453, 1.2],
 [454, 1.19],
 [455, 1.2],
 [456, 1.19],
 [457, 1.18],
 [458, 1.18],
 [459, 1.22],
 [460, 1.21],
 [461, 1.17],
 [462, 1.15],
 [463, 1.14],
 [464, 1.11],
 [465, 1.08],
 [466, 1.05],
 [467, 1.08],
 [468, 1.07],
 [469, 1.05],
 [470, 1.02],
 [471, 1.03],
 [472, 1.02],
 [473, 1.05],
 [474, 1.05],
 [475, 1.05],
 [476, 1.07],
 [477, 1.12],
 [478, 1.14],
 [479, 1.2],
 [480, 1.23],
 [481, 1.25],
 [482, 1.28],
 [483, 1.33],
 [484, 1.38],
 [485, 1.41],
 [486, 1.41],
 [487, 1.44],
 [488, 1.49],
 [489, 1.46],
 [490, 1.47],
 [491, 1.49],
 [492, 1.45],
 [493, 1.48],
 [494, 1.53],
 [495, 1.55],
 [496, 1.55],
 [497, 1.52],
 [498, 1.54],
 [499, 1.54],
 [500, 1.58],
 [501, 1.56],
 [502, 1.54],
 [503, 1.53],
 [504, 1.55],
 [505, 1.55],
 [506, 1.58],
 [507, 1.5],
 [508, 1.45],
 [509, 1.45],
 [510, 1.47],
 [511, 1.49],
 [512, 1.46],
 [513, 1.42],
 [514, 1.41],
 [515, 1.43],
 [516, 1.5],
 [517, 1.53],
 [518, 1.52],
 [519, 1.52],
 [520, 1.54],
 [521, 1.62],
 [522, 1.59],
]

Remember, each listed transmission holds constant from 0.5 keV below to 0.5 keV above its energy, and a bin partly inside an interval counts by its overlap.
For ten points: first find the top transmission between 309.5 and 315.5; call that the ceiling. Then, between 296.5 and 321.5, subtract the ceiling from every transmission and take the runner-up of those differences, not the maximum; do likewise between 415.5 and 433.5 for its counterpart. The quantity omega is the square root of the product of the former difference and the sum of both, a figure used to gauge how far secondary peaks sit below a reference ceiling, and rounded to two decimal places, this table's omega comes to 0.18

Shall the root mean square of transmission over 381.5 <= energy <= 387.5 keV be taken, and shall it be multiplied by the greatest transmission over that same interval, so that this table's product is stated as 2.39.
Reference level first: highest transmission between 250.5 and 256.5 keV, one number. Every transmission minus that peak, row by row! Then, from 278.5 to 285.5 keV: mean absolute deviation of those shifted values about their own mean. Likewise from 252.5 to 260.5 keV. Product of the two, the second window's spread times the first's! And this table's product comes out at 0.0022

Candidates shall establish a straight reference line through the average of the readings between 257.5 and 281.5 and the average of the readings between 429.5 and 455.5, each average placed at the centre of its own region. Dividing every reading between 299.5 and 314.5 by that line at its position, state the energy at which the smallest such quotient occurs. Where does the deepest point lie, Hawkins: 312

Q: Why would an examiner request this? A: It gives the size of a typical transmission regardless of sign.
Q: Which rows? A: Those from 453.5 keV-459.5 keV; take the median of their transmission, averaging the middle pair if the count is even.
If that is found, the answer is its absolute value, 1.19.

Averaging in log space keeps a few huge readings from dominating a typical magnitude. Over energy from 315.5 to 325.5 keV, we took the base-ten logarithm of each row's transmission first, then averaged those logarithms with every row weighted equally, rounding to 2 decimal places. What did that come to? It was 0.20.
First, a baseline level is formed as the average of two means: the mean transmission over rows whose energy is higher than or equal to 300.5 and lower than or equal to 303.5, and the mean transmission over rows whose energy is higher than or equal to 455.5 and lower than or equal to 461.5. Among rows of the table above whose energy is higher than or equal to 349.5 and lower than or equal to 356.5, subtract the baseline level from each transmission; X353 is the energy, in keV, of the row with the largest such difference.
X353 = 355 keV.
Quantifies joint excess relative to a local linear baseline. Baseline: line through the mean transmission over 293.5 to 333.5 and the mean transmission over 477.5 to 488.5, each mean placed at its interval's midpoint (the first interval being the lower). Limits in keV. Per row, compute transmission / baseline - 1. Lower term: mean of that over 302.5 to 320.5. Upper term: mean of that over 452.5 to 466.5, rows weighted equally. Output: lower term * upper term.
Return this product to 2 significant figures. 0.0023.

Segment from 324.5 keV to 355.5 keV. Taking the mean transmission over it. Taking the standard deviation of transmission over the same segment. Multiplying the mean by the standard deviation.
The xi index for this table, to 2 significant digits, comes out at 0.12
